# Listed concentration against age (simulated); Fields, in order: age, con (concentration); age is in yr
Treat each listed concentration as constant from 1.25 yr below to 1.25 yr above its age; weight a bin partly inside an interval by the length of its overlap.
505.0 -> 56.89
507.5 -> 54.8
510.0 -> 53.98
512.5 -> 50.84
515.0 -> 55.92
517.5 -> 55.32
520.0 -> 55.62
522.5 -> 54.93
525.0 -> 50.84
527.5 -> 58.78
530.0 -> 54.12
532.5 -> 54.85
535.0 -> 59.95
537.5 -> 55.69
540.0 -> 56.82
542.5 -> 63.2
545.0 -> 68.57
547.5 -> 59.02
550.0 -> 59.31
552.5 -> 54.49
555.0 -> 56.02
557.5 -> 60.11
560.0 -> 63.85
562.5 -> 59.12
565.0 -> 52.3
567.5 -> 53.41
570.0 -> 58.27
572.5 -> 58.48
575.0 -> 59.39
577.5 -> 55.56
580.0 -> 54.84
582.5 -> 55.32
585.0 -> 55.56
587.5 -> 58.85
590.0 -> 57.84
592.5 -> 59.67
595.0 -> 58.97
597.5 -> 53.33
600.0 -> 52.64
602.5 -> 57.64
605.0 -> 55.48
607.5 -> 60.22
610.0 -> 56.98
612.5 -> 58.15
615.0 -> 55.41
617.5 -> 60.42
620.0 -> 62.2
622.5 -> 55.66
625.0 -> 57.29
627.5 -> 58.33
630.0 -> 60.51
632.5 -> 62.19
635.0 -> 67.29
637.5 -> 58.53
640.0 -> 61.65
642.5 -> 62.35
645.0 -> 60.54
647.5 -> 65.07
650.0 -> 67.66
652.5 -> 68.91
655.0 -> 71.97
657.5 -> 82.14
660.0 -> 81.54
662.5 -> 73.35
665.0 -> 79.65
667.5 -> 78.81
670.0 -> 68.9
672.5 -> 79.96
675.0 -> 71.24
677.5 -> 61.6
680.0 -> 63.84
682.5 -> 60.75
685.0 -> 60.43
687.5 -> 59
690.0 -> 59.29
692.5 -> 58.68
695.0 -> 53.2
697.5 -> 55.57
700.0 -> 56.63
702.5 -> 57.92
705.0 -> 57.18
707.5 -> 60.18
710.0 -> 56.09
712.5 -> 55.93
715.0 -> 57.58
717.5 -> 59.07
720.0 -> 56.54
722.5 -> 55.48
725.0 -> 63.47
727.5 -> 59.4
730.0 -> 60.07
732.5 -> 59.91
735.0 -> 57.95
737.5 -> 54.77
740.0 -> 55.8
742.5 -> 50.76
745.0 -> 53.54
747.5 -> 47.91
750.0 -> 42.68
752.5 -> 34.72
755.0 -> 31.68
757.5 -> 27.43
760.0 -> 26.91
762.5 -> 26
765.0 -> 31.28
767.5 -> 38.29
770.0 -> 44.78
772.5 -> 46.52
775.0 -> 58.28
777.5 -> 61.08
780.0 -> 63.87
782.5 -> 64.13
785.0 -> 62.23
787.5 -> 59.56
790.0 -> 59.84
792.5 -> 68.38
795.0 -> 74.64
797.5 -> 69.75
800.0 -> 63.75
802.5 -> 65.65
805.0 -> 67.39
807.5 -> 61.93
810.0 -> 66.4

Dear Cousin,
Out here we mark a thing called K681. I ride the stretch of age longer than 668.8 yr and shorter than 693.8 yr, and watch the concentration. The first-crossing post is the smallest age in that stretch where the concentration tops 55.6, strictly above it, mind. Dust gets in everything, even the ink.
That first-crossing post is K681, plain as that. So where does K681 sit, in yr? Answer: 670.0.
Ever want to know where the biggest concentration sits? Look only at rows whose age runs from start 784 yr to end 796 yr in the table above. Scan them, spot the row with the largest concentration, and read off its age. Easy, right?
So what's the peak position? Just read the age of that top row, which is 795.0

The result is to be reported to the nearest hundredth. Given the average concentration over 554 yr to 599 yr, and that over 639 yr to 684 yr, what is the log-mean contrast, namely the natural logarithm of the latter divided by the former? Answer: 0.20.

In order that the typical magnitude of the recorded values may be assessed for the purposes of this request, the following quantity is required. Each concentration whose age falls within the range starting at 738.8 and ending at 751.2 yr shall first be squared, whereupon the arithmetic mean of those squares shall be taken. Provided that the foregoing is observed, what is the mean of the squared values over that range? 2535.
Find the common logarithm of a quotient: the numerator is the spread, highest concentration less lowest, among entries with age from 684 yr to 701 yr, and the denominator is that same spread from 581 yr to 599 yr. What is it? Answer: 0.06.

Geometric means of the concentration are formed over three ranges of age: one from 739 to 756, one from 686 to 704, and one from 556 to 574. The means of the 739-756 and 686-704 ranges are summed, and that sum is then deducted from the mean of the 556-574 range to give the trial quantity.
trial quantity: -43.7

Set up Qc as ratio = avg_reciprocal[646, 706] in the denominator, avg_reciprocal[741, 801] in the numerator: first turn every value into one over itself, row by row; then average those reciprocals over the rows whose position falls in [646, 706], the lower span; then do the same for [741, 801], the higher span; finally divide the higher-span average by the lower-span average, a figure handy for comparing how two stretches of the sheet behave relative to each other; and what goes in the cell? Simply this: 1.44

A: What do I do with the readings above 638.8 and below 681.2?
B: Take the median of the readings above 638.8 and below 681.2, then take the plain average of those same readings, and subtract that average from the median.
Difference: -1.6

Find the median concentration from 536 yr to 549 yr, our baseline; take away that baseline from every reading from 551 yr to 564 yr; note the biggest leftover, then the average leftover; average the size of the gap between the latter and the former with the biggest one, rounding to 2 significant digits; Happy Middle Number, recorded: 5.0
